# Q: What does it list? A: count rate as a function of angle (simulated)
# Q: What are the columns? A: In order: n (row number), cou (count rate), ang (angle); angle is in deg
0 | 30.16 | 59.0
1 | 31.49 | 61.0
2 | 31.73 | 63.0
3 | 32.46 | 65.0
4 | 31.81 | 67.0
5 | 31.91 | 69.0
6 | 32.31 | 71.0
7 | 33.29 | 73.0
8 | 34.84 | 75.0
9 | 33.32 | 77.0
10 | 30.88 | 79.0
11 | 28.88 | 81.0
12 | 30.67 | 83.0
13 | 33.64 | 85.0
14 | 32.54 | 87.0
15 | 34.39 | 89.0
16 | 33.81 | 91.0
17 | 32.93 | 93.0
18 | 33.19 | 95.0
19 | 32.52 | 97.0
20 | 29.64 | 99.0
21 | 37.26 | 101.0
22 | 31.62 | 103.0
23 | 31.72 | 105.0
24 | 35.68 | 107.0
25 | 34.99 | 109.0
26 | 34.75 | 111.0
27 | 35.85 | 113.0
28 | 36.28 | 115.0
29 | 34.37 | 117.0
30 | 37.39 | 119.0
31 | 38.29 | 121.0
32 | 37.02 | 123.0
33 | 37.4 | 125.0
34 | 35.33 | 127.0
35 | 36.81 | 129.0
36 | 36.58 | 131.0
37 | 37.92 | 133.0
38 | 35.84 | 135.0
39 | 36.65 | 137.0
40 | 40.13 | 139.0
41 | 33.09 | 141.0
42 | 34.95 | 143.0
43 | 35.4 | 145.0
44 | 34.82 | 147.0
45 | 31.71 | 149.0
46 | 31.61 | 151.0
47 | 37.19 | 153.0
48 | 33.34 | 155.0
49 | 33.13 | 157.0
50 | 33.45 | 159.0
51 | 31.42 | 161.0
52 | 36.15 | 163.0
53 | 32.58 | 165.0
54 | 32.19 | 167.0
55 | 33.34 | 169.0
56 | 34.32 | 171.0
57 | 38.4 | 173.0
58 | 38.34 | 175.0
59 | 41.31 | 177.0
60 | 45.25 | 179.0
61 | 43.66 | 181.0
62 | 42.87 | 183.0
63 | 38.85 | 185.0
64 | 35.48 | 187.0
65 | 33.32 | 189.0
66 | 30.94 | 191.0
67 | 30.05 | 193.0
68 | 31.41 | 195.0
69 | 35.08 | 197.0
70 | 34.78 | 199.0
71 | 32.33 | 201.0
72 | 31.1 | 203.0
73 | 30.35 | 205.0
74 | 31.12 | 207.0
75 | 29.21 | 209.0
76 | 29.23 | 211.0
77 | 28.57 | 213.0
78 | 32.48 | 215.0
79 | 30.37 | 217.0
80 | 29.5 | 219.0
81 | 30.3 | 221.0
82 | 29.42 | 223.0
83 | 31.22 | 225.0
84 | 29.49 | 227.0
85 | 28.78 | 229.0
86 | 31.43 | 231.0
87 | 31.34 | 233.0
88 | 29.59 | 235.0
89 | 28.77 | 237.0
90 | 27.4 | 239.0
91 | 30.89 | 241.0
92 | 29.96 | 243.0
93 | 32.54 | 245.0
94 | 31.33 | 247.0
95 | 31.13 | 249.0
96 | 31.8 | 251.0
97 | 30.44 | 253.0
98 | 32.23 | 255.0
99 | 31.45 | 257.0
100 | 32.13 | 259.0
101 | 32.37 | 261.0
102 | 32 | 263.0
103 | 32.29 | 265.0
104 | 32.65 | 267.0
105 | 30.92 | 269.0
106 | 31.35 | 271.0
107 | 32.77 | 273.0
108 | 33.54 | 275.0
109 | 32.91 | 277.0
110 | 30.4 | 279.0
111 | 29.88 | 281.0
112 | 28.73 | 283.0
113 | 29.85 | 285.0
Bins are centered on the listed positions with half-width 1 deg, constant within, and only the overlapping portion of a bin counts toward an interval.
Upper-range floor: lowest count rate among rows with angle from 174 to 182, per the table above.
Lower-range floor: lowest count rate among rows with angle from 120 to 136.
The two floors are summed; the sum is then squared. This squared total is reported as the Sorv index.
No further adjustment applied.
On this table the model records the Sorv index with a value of 5427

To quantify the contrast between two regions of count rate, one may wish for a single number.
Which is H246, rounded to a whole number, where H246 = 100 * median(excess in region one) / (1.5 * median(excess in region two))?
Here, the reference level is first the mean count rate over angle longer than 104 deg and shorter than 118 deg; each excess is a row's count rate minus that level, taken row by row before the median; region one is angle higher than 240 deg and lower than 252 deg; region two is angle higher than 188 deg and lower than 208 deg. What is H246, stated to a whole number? 67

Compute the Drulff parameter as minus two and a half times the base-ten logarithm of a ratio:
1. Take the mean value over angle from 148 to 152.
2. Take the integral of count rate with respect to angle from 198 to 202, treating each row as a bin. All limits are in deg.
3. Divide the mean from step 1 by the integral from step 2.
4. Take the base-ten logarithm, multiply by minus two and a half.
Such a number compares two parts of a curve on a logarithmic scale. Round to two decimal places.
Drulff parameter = 1.57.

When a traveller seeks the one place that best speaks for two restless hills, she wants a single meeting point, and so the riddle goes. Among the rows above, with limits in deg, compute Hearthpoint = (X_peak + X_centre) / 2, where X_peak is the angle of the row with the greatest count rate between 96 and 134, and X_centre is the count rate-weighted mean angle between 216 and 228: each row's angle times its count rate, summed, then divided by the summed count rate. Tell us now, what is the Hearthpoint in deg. 171.5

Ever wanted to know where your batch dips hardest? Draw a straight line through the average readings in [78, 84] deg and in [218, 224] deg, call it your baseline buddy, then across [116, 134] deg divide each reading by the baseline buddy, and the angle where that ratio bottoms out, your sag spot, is 117.0 deg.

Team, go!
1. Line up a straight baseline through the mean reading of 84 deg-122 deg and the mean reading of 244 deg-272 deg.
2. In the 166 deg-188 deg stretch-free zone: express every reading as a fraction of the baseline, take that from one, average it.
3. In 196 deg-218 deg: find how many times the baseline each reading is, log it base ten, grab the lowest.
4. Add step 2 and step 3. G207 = -0.22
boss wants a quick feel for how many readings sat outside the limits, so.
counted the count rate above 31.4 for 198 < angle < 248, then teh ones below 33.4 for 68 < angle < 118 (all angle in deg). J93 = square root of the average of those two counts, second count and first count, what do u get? 3.08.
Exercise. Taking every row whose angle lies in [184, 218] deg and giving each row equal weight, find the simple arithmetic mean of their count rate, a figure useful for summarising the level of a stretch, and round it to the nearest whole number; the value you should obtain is 32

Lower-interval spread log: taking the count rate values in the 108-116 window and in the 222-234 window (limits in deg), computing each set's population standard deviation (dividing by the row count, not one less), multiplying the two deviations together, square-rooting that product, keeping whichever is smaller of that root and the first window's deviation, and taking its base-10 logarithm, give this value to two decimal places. -0.21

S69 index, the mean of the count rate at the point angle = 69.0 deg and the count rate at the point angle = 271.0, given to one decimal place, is 31.6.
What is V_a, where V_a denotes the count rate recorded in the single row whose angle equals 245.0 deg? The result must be 32.54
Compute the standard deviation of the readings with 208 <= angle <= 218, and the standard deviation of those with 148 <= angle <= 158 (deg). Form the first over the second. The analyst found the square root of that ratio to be 0.83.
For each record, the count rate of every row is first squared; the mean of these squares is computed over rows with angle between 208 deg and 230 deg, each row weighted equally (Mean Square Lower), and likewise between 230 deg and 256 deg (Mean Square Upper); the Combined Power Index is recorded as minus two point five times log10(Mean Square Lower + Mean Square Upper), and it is -8.16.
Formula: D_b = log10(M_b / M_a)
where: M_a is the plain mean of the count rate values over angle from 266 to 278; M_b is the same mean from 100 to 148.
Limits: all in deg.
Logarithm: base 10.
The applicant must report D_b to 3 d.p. 0.044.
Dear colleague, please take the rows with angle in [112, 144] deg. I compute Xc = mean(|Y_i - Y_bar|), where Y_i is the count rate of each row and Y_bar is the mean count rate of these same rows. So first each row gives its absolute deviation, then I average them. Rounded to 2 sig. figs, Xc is 1.2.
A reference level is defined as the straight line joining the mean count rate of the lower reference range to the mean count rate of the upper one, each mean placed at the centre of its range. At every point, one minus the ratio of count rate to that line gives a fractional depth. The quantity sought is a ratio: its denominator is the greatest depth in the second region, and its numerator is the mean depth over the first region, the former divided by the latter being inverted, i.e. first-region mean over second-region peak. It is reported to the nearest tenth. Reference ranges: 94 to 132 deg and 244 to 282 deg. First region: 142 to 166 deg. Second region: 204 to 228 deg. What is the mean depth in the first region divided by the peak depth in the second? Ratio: 0.1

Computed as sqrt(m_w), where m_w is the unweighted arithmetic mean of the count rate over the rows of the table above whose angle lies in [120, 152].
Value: 6.0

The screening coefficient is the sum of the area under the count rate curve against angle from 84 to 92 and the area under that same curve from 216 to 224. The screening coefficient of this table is 508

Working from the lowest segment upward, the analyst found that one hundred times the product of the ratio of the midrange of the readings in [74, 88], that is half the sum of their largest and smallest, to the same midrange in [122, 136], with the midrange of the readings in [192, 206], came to 2833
